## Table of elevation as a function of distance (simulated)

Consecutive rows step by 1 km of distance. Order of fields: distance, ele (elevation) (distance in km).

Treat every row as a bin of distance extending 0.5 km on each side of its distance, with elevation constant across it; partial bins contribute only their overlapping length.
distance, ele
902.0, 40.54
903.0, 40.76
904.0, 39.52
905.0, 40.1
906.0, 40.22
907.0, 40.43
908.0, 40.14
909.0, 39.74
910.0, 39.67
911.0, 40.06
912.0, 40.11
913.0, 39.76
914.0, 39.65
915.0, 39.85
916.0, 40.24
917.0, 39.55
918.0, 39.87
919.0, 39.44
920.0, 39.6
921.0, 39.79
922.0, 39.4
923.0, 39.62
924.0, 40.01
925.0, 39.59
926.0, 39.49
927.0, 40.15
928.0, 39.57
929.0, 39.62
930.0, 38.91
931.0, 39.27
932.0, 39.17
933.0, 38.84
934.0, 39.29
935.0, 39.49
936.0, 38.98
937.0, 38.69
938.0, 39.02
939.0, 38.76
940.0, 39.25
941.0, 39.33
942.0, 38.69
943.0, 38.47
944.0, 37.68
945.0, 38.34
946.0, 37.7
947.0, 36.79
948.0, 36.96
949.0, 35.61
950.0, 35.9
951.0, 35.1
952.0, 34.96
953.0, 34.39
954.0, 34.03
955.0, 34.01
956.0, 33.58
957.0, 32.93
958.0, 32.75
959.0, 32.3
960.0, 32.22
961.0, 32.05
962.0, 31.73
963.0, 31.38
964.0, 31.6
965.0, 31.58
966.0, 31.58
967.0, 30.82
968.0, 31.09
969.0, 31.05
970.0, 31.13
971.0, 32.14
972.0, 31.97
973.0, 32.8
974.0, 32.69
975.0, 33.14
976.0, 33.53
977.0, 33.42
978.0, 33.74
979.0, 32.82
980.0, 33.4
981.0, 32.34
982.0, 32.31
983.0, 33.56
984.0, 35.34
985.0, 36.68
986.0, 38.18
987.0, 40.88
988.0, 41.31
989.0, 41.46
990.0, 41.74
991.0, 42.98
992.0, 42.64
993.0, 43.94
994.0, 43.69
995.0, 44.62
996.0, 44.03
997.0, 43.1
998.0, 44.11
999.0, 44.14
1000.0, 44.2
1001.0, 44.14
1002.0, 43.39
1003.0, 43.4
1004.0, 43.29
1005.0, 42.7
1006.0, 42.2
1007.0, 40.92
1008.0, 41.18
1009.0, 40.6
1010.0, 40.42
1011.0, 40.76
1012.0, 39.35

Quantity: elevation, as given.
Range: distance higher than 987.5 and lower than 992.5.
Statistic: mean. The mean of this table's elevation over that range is 42.0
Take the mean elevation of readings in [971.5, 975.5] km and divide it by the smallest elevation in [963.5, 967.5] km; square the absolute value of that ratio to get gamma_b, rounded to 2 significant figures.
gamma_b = 1.1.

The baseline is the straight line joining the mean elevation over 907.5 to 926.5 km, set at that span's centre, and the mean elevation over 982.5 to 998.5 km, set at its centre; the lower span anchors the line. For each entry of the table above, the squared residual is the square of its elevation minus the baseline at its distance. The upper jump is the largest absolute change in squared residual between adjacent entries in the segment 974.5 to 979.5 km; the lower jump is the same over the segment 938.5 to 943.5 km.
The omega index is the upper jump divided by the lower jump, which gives 9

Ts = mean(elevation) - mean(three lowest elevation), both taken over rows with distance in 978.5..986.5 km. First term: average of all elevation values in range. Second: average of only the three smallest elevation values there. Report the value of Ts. 1.8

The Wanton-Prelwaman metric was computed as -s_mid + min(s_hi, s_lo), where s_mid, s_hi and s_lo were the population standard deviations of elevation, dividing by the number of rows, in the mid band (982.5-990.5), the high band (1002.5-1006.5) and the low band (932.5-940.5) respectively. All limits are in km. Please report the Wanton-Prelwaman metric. -2.7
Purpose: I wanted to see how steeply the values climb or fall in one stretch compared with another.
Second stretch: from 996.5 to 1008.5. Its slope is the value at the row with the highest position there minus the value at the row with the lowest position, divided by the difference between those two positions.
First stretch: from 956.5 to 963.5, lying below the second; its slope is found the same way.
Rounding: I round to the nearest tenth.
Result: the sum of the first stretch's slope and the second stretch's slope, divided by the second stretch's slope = 2.5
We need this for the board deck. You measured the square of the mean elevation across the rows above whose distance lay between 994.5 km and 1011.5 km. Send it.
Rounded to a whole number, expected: 1830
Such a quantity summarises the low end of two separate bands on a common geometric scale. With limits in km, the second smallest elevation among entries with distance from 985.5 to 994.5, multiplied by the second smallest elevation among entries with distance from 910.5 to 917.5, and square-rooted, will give 40.3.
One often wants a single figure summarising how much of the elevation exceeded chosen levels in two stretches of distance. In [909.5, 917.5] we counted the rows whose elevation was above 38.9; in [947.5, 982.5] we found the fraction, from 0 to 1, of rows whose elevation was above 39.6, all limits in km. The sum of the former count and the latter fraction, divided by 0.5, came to 16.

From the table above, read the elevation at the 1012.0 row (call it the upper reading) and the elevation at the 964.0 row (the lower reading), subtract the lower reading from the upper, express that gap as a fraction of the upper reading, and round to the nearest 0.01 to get 0.20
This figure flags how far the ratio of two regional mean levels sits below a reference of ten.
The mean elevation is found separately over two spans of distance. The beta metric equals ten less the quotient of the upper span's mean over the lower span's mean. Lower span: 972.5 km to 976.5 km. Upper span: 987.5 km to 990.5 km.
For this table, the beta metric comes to 8.74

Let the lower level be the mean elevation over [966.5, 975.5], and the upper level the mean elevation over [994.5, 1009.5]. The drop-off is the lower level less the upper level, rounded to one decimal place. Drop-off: -11.2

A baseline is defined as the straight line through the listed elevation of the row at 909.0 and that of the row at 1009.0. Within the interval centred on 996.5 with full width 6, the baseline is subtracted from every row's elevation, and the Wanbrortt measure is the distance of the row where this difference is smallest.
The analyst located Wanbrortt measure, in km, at 997.0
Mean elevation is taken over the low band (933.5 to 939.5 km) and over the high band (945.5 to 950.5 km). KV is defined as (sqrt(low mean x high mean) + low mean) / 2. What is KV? 38.4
